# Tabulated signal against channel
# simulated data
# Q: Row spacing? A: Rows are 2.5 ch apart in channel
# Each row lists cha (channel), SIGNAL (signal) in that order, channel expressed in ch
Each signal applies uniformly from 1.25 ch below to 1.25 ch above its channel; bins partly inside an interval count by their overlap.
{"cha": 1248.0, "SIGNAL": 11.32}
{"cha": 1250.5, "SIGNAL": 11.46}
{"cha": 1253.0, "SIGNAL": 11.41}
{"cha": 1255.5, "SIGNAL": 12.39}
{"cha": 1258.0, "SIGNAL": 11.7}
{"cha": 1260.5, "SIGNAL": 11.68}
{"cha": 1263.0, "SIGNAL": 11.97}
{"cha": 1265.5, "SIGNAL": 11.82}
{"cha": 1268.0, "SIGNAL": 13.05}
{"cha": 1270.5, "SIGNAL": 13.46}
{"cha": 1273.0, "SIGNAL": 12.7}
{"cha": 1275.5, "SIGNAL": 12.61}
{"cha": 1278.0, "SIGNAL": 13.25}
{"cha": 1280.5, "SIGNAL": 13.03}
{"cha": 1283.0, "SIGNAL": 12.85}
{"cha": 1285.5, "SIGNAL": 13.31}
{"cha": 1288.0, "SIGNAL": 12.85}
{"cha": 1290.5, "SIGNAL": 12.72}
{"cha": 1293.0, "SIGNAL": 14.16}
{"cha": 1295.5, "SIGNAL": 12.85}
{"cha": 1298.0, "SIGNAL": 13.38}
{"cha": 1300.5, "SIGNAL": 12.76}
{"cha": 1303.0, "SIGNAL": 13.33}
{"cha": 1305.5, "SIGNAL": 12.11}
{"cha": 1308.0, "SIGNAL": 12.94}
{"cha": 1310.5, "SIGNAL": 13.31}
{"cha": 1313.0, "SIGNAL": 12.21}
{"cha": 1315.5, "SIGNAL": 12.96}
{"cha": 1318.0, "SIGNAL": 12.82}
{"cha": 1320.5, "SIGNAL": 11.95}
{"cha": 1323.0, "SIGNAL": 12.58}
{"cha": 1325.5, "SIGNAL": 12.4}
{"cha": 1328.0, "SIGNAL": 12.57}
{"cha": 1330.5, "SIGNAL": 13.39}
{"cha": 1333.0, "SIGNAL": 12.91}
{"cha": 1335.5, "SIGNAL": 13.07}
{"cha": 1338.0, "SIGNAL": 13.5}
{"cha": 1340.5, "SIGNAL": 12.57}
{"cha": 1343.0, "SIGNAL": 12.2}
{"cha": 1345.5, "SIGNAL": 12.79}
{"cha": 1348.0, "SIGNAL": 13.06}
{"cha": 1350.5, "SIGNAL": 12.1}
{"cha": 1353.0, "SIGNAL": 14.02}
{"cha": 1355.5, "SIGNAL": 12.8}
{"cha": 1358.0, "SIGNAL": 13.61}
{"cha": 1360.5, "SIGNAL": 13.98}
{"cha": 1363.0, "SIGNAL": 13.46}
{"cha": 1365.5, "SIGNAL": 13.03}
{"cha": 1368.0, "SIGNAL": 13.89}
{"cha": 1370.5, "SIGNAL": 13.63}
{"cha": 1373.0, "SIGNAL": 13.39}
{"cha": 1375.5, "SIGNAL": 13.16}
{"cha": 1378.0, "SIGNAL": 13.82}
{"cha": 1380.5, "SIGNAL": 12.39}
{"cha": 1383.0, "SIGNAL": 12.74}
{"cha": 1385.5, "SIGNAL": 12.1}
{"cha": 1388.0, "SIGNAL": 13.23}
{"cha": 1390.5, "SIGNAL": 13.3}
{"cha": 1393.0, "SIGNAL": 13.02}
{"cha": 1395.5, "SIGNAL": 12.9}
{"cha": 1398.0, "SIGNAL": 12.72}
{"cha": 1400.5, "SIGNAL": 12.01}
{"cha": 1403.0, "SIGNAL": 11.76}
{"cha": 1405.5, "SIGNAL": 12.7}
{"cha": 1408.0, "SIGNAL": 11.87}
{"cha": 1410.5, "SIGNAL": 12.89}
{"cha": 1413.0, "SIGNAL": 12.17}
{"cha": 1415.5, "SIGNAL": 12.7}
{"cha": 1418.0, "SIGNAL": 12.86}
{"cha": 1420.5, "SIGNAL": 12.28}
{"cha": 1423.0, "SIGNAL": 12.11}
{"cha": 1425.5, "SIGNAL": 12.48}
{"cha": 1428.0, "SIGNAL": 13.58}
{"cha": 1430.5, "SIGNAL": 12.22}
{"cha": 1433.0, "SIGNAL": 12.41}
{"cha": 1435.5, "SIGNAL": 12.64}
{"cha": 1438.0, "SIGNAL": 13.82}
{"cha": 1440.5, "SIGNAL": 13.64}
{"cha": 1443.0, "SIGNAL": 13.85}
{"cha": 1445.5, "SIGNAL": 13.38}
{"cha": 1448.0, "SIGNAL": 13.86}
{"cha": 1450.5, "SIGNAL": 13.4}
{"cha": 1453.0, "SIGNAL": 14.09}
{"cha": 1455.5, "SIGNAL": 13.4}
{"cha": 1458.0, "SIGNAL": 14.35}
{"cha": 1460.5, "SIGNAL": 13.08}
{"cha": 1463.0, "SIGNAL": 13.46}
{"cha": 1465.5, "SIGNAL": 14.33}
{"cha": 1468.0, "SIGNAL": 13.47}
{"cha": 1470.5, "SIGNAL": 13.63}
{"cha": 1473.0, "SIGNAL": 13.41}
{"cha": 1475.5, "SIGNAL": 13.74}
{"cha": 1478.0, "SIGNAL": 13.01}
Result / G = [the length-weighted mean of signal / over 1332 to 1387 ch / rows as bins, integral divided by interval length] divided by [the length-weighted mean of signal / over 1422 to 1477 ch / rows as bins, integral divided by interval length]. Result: 0.98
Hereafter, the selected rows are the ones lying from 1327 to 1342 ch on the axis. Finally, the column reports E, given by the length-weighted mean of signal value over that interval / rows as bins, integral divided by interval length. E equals 13.0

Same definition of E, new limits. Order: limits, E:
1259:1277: 12.5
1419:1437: 12.6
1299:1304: 13.0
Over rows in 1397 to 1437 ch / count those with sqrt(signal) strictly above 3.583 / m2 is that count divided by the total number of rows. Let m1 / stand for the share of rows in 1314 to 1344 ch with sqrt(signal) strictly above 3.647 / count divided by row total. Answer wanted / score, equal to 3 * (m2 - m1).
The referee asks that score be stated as 0.1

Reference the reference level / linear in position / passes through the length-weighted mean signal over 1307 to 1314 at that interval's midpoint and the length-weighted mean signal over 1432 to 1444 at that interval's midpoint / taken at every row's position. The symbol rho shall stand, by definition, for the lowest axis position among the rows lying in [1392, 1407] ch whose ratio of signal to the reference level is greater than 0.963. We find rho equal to 1393.0 ch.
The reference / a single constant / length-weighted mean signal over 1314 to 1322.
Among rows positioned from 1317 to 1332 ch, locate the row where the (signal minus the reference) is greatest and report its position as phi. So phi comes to 1330.5 ch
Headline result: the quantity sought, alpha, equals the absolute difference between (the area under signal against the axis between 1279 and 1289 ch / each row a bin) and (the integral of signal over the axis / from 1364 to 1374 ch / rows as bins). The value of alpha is 5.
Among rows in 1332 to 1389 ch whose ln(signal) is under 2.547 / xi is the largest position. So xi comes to 1385.5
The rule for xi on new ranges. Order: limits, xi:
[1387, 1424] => 1423.0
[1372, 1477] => 1435.5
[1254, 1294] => 1290.5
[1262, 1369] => 1350.5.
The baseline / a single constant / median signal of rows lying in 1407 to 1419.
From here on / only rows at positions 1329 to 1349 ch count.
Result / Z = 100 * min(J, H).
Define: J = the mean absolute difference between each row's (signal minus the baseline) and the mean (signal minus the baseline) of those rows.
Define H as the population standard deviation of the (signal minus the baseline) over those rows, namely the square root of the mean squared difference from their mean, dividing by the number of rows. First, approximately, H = 0.40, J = 0.319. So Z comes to 32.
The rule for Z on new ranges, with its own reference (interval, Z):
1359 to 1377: 28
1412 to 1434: 34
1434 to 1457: 32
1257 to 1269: 40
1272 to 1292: 21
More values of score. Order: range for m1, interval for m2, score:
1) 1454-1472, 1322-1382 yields -0.7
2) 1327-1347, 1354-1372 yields 1.8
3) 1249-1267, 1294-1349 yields 1.5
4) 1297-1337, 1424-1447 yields 0.9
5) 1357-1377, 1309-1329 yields -1.5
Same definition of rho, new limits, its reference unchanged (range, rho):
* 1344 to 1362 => 1345.5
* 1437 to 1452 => 1438.0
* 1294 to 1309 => 1295.5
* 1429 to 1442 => 1438.0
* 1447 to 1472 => 1448.0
